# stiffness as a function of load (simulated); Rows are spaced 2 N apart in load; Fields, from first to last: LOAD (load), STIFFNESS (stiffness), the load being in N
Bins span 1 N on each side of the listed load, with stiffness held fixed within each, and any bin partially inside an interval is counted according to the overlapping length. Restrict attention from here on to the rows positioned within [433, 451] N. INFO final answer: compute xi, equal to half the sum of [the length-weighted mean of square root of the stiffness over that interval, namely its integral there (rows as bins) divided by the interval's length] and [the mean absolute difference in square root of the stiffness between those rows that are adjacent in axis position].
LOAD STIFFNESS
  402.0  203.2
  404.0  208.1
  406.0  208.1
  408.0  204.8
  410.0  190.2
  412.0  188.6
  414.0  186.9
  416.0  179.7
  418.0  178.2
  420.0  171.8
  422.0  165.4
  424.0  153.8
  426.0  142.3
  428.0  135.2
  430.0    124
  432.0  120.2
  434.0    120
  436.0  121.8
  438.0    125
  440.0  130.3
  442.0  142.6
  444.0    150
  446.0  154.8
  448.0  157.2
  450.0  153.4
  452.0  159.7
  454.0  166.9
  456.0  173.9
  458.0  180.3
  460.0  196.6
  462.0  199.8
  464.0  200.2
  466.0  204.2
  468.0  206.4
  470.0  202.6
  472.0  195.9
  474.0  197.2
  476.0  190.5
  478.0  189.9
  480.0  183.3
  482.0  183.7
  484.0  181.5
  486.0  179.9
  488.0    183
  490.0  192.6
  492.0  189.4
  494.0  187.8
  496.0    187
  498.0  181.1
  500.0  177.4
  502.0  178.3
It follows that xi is 6.0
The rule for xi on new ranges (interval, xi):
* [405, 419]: 7.0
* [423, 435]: 5.9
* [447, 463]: 6.7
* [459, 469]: 7.1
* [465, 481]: 7.1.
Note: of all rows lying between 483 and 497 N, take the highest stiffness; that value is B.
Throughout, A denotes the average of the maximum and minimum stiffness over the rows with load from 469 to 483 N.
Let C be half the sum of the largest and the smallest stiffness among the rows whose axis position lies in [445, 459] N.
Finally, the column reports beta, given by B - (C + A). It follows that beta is -167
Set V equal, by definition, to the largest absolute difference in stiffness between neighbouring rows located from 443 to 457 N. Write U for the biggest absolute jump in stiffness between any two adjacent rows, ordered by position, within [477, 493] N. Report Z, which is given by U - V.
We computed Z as 2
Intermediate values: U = 9.6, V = 7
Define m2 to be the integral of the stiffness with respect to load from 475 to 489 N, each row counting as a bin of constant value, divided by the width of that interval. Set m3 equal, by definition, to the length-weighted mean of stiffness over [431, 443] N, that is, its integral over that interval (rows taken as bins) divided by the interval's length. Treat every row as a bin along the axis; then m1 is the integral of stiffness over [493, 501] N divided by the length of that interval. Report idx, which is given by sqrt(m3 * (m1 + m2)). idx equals 216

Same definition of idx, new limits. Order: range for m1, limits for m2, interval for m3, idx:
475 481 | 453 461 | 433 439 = 212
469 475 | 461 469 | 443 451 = 248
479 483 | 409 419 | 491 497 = 263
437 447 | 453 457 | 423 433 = 205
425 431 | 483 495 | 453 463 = 242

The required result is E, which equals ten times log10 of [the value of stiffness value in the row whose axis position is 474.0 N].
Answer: 22.9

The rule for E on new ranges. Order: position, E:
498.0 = 22.6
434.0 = 20.8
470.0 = 23.1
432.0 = 20.8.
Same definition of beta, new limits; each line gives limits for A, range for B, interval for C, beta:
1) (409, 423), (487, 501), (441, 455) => -140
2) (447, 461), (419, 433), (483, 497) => -189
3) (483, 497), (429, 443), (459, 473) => -245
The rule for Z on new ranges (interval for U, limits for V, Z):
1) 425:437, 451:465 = -5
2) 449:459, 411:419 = 0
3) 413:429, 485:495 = 2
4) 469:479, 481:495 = -3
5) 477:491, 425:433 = -2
